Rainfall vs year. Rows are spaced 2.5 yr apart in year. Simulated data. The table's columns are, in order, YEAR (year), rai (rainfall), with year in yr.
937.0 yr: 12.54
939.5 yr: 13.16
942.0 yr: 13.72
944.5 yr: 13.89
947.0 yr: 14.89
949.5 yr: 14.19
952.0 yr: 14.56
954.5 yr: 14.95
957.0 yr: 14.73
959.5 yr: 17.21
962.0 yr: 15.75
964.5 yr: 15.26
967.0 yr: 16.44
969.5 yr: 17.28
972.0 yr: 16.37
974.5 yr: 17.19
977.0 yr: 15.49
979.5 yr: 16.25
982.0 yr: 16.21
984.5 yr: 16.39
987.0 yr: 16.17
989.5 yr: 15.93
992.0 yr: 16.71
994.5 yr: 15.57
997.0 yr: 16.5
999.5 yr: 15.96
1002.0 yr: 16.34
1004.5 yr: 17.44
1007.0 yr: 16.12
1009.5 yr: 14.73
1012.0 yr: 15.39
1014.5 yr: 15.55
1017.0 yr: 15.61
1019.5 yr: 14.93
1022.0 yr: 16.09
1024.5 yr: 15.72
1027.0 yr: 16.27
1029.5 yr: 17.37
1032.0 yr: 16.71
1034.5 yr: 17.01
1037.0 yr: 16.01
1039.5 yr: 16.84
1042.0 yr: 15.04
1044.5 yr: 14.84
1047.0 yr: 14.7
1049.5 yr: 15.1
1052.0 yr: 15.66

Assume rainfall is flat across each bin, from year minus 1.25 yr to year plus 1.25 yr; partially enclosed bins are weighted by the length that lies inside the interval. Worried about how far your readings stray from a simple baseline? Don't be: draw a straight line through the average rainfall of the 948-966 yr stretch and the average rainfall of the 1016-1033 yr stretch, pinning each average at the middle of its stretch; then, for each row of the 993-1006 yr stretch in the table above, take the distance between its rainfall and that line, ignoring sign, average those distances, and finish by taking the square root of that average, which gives 0.80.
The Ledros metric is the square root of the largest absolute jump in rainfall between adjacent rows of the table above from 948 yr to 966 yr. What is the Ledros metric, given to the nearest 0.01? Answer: 1.57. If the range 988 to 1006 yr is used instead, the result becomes 1.07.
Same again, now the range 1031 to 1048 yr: 1.34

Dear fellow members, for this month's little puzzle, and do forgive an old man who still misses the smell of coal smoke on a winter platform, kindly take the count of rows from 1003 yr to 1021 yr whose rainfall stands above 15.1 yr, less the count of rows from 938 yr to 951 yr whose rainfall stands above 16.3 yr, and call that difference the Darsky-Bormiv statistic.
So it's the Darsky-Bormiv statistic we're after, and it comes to 5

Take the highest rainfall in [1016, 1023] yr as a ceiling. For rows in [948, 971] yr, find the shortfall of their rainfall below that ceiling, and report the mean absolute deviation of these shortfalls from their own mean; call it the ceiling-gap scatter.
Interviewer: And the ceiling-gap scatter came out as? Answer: 1.0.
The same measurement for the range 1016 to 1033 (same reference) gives 0.6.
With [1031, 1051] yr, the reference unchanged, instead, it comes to 0.9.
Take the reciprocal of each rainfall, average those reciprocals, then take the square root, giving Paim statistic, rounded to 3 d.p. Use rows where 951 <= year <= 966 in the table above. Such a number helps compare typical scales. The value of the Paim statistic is 0.255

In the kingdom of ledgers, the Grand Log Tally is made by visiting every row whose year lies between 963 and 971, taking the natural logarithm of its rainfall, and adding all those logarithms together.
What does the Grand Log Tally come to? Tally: 8.37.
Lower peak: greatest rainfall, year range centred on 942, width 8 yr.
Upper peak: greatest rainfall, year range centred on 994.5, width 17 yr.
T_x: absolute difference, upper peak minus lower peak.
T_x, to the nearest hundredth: 2.82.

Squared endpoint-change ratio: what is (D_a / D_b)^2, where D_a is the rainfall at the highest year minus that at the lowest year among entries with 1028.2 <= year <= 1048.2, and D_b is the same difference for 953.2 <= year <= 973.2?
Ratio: 3.5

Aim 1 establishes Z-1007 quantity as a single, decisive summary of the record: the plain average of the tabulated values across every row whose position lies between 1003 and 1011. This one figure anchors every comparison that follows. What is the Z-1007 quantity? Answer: 16.1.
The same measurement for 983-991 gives 16.2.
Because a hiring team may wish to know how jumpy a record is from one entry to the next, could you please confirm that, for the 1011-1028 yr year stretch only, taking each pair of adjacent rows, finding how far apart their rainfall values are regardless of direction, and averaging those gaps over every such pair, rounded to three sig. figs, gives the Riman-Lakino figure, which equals 0.497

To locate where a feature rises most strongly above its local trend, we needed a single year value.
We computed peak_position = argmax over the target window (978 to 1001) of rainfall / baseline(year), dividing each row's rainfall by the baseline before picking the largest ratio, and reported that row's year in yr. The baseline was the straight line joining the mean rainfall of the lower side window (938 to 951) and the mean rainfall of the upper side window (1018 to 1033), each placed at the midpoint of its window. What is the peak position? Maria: 992.0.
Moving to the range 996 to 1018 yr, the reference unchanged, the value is 1004.5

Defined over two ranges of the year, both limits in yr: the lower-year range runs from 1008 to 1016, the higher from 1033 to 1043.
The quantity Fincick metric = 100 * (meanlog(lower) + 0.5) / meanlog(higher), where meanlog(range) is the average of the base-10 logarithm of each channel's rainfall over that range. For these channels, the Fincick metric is 139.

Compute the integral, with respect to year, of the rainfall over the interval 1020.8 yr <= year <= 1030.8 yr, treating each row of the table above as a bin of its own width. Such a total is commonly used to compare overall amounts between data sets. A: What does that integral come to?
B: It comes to 164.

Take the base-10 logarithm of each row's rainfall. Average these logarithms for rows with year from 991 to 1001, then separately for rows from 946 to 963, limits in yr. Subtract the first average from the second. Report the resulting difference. -0.028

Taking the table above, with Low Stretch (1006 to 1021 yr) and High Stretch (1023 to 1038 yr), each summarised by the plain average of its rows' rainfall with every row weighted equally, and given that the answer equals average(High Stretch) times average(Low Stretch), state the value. 254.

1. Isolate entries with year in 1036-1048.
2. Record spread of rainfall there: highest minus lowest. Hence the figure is 2.1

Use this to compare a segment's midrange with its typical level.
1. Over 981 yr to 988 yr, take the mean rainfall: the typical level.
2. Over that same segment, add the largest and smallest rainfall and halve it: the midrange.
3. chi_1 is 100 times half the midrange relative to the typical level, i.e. 50.1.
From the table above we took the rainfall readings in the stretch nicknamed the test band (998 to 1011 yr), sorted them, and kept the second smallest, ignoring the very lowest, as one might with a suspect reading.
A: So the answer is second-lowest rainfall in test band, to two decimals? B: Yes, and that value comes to 15.96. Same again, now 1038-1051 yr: 14.84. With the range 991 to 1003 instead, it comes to 15.96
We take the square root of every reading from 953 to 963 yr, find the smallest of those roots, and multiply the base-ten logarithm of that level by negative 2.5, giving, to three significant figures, -1.46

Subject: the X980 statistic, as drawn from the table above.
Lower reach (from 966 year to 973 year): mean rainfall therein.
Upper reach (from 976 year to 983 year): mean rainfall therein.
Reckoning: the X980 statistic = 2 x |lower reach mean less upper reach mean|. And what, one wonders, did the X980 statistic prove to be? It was 1.4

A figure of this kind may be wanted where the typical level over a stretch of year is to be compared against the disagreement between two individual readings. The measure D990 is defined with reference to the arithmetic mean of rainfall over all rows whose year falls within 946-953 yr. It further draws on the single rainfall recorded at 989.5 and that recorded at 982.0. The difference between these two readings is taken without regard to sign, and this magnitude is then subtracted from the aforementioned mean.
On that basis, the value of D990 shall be 14.3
